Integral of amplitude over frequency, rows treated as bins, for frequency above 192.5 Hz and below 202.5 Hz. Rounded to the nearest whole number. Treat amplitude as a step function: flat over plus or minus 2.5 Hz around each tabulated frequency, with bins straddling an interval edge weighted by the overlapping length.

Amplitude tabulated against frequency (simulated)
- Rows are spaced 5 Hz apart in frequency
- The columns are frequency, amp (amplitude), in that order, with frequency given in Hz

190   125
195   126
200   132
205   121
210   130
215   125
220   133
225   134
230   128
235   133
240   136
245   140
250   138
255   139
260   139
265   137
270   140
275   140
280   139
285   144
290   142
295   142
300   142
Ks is 1290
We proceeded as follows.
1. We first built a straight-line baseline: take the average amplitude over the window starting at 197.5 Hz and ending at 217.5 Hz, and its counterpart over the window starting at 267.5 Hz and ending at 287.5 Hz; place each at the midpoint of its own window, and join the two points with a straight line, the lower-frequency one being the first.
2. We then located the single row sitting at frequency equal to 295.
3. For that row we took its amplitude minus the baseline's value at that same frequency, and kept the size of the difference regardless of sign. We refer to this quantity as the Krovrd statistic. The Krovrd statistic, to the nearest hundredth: 2.19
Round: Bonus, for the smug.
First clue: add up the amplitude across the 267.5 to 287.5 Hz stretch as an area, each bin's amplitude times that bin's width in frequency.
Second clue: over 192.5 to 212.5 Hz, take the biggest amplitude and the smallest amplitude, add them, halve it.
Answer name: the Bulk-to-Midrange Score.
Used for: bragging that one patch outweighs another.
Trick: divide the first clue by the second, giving 22.3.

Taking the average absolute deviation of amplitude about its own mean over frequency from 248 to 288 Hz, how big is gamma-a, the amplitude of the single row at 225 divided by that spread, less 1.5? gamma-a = 96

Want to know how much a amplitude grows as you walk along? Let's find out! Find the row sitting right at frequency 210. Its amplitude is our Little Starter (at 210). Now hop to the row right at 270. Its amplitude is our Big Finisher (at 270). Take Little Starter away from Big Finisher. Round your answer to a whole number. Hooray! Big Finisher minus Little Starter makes 10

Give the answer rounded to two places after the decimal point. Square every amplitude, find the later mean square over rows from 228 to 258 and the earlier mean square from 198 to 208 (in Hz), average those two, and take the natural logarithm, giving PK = 9.75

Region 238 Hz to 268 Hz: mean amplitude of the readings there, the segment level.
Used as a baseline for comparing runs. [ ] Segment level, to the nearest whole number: 138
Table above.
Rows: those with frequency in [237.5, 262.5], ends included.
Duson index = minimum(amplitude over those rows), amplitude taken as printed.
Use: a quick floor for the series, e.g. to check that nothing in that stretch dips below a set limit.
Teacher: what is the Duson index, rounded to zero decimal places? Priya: 136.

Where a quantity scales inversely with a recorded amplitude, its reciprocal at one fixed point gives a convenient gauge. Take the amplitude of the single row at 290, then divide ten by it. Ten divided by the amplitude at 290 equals 0.070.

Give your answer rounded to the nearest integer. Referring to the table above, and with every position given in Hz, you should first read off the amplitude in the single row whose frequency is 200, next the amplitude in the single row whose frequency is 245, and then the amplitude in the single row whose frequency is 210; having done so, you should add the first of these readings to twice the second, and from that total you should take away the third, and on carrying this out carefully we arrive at 282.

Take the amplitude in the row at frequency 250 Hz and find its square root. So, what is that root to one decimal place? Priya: 11.7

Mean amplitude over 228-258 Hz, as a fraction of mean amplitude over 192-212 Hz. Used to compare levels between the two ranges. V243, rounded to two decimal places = 1.07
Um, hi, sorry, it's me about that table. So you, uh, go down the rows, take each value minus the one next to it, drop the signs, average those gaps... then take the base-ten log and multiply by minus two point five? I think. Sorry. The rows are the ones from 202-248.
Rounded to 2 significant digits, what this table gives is -1.8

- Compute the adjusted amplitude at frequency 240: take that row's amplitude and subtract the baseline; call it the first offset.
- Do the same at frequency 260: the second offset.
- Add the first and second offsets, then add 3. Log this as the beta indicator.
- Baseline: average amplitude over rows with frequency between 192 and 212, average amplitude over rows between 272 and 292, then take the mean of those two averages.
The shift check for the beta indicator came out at 10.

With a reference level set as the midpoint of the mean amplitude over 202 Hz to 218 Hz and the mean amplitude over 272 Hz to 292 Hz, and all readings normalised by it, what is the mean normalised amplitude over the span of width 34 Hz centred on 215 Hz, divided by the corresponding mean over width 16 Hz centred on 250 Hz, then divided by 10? 0.0928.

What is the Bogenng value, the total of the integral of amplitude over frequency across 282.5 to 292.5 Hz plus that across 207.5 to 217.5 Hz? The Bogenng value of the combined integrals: 2705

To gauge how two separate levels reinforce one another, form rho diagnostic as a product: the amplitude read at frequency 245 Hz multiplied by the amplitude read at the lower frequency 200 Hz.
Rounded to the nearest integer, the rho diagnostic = 18480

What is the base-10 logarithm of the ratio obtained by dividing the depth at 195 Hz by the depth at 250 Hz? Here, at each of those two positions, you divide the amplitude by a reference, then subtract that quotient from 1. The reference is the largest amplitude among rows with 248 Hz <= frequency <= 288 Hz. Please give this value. 0.48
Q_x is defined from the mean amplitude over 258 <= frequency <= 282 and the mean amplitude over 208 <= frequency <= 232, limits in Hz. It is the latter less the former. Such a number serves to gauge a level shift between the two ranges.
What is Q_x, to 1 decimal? -9.0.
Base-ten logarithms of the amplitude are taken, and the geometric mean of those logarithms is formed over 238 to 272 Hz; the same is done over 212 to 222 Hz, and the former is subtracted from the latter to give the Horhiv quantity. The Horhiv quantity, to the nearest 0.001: -0.031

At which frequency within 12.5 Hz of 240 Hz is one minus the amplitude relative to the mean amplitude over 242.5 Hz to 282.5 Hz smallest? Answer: 245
